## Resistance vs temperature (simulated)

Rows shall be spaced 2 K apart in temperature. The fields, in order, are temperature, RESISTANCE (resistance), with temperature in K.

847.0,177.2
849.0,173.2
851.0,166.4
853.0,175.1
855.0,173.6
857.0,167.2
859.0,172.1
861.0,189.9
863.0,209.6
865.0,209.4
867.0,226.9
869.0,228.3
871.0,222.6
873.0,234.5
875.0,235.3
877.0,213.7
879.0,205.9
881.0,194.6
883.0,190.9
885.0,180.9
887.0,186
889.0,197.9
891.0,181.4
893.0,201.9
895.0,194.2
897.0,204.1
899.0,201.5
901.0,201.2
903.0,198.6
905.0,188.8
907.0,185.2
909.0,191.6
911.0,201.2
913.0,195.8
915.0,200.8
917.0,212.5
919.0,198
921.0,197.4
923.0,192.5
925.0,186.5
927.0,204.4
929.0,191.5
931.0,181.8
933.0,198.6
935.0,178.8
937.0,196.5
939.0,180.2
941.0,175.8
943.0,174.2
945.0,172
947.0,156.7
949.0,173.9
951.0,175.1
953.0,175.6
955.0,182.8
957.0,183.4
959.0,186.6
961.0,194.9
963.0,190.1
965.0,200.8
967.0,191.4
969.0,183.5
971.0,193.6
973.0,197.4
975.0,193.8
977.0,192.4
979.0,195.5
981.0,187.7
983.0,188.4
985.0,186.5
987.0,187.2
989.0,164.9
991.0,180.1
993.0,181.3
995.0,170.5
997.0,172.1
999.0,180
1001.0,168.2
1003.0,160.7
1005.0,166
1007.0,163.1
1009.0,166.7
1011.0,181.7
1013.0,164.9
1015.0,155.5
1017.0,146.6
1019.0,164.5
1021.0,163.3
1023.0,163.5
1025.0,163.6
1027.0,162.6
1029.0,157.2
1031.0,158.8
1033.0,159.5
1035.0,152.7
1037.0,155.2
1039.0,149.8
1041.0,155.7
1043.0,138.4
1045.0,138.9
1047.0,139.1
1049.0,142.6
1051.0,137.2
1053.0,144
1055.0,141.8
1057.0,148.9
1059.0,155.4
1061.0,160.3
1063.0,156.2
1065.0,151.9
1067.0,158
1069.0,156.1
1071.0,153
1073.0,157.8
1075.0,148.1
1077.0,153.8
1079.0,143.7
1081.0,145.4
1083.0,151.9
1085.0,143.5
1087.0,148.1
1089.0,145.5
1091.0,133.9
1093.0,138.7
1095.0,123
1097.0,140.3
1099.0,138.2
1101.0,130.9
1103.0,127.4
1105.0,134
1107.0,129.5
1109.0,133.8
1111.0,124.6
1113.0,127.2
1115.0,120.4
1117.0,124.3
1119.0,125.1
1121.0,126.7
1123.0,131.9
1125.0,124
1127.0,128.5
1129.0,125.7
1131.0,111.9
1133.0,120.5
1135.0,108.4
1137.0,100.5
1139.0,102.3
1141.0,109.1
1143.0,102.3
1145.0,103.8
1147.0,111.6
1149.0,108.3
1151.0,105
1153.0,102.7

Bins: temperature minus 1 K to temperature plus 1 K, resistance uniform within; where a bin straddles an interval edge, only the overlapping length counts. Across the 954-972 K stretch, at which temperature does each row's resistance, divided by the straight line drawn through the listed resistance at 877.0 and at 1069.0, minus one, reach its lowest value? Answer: 955.0 K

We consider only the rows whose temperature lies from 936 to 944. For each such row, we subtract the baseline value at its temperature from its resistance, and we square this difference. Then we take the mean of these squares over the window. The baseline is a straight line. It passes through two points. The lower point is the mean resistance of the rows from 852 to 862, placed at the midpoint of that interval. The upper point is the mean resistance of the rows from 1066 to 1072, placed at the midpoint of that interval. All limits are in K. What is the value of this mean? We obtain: 267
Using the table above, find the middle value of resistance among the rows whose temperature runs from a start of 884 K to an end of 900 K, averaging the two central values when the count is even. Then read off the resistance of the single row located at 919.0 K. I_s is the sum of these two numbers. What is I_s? 394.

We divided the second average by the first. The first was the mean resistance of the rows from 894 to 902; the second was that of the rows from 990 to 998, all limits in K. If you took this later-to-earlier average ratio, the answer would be 0.88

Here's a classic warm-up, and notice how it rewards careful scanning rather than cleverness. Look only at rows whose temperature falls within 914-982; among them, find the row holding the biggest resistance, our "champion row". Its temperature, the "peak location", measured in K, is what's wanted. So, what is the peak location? 917.0 K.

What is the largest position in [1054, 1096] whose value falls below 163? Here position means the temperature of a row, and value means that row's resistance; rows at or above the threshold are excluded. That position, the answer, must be 1095.0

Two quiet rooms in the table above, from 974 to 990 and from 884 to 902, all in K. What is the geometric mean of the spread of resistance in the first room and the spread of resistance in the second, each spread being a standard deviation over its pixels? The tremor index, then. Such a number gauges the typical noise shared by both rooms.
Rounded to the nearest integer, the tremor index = 9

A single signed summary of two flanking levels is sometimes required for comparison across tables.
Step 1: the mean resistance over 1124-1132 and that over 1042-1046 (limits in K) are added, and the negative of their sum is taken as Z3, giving -261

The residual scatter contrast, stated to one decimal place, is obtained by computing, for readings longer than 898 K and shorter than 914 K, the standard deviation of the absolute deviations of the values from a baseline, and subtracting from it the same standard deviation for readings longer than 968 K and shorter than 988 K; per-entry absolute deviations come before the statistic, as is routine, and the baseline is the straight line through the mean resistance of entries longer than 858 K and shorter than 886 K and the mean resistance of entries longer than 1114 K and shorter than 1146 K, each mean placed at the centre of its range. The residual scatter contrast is -1.2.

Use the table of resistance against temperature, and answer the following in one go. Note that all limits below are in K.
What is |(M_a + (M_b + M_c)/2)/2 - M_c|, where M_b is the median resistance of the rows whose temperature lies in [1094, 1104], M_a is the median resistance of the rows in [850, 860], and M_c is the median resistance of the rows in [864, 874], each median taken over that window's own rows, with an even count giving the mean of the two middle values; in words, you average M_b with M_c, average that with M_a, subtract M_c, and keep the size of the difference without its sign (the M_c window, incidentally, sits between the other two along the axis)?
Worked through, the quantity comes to 51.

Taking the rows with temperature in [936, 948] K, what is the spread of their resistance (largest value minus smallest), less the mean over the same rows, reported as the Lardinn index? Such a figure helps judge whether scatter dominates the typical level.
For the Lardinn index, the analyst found -136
